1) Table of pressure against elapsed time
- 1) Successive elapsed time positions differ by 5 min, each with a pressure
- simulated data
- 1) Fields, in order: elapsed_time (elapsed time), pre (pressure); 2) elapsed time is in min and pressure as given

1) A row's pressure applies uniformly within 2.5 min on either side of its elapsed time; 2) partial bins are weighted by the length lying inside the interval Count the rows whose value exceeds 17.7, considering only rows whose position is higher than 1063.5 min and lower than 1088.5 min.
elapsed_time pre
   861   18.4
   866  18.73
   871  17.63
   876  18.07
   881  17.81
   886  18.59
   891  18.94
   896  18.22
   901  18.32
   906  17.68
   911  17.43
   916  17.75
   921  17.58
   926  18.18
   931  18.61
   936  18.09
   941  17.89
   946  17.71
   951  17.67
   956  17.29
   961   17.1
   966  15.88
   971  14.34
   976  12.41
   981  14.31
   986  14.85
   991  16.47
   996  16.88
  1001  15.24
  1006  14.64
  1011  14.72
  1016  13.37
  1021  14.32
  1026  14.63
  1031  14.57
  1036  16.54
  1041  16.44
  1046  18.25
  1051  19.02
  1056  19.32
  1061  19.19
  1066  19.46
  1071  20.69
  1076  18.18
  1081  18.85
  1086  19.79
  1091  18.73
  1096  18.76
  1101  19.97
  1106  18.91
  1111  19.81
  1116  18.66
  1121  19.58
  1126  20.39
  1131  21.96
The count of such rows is 5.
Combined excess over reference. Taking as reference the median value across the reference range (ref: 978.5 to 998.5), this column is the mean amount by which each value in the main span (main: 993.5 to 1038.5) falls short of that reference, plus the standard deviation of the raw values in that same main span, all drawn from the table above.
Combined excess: 2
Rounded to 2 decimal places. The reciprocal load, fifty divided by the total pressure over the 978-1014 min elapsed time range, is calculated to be 0.47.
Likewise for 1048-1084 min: 0.37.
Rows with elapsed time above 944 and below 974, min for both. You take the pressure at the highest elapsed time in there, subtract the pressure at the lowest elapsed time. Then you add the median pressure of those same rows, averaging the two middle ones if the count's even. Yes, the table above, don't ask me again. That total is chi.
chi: 14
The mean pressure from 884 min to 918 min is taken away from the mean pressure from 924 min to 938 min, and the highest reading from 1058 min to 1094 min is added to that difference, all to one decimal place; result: 20.9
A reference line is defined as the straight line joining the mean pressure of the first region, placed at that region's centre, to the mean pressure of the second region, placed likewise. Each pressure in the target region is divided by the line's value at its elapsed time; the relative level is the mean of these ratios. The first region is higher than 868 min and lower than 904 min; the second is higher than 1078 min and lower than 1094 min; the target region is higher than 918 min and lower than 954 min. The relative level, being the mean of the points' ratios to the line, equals 0.97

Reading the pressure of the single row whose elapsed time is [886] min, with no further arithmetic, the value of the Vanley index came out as 18.59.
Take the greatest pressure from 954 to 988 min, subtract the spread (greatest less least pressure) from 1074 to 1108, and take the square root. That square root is 3.9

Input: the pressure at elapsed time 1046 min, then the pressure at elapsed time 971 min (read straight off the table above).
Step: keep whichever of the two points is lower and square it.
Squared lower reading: 206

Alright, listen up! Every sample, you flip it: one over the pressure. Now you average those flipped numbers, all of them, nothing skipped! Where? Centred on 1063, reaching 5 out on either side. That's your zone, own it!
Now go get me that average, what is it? 0.052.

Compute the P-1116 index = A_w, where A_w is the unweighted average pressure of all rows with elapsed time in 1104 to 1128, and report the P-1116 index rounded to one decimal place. 19.5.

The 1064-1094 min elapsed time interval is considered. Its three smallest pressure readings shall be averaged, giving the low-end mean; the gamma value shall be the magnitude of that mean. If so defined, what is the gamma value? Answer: 18.6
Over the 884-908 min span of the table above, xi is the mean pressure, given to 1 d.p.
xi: 18.4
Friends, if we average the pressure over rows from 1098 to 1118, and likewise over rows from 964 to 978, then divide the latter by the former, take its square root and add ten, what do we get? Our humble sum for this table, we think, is 10.9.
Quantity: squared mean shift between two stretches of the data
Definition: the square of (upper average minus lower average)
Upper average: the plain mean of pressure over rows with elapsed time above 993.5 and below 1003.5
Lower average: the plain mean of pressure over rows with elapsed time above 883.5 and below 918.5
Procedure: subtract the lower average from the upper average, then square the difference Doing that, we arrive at 4.3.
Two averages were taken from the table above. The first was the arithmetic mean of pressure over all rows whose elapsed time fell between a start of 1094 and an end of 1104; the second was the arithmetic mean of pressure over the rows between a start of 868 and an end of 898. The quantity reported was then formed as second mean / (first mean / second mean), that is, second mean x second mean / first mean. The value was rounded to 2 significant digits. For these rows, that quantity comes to 17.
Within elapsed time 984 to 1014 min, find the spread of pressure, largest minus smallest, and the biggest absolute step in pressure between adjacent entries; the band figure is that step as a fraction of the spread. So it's 0.73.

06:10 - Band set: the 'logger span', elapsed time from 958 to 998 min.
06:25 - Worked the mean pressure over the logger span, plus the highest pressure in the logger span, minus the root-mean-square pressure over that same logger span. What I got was 17.0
